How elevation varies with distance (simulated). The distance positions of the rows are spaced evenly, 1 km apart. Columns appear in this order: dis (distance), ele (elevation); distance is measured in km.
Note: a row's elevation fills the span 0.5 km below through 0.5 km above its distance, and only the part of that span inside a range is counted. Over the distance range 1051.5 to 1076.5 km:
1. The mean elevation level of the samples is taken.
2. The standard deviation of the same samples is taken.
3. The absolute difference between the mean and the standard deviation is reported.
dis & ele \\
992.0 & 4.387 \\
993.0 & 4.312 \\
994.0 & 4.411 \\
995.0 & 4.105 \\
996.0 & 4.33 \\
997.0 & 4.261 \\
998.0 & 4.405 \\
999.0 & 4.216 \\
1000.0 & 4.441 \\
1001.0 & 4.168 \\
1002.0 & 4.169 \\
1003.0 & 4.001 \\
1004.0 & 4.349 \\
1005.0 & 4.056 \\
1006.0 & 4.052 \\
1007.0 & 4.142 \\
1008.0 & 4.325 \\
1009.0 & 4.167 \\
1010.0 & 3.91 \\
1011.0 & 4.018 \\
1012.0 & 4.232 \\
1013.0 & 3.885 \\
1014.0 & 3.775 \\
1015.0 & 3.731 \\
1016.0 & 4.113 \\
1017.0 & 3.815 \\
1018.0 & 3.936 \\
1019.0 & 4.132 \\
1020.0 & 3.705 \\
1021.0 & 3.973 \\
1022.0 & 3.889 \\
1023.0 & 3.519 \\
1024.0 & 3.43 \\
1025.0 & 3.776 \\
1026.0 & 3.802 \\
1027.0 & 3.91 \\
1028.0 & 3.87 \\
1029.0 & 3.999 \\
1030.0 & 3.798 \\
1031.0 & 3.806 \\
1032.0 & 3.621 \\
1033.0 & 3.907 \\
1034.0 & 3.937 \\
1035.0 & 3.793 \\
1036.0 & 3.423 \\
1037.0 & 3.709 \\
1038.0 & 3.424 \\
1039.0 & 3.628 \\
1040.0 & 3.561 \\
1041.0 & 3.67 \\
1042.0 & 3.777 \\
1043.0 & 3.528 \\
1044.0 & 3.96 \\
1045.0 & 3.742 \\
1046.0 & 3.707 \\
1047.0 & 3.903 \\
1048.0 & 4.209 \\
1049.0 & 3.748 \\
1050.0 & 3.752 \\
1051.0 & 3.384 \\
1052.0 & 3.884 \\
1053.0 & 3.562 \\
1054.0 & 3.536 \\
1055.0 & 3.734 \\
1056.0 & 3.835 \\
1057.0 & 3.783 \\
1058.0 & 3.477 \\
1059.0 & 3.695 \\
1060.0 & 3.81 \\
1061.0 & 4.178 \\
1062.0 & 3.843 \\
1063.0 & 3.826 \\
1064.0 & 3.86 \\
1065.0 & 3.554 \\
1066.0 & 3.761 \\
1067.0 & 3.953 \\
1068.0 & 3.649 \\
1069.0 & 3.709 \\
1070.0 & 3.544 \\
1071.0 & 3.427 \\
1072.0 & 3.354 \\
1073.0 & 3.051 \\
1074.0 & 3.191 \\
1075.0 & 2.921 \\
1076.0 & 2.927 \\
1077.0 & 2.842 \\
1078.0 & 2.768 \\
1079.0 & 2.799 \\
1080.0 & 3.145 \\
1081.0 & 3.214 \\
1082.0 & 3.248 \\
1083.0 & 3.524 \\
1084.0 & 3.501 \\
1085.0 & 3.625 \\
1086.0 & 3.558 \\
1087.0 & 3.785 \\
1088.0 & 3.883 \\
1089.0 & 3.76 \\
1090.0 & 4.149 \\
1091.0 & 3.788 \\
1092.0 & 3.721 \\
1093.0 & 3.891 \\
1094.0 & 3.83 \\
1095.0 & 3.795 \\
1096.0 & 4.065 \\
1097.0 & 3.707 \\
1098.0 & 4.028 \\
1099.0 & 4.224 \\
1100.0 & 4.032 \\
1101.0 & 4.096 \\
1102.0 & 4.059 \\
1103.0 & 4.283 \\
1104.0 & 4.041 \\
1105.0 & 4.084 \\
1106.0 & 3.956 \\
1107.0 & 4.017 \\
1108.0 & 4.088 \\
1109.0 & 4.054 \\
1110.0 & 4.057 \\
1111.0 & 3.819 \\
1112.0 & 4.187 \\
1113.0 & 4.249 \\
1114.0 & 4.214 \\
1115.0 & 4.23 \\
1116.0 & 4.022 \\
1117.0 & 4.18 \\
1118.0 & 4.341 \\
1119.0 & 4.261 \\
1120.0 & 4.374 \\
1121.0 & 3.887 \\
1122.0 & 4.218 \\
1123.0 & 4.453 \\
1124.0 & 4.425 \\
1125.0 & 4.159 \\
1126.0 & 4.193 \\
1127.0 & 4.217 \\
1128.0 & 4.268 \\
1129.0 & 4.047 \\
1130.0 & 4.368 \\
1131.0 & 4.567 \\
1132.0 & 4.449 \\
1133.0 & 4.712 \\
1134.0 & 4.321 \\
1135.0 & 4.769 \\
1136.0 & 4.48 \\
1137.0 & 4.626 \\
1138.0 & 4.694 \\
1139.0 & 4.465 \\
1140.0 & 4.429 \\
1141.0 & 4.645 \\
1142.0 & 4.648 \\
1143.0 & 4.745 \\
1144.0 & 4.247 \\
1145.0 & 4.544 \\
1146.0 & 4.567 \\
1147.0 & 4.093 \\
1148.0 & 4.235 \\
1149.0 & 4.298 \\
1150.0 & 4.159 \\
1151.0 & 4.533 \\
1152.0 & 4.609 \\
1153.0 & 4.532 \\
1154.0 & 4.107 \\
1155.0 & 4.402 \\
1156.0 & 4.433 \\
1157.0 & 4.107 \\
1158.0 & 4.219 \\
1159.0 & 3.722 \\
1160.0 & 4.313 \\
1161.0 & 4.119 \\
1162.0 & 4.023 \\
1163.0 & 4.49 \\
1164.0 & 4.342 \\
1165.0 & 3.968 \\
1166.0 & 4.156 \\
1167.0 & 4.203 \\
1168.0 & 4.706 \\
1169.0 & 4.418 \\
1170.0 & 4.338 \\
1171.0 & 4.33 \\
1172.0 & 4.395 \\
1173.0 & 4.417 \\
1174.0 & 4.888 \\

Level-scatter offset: 3.3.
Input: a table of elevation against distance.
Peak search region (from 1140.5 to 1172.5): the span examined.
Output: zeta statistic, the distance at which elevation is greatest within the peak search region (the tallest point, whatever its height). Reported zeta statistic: 1143.0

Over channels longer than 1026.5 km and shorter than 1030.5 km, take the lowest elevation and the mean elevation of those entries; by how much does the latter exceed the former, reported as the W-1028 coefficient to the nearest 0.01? 0.10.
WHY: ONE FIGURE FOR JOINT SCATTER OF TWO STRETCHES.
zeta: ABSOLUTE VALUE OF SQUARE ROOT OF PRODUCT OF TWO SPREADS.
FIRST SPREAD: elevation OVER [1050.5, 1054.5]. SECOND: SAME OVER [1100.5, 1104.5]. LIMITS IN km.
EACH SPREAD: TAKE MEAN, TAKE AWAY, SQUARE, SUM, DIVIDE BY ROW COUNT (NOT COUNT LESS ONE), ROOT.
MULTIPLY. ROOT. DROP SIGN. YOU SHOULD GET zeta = 0.132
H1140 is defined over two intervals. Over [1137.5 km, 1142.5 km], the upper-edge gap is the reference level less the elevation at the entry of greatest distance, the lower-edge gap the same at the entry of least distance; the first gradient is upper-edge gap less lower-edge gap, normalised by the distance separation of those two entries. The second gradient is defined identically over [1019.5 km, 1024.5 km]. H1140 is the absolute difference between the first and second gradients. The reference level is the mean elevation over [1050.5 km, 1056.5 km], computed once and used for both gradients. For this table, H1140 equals 0.057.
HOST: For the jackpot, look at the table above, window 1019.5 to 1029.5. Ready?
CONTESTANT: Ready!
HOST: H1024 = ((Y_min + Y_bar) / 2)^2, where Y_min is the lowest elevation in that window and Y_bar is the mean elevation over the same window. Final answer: 13.0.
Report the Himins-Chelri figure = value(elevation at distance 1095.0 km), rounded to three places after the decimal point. 3.795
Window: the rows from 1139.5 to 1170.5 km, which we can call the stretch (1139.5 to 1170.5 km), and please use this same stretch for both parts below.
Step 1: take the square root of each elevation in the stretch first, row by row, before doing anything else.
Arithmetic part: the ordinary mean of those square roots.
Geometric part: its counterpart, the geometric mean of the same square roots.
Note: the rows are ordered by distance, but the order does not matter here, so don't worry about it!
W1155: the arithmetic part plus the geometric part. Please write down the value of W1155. 4.16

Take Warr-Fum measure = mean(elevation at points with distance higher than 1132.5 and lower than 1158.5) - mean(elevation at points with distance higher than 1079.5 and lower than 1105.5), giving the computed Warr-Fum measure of 0.6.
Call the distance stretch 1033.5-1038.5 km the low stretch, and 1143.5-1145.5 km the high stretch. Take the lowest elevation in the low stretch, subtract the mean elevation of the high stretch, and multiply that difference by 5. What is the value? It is -4.9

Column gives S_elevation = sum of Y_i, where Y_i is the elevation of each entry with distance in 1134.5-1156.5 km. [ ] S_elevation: 98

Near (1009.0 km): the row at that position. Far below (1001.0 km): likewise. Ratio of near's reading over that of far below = 1.00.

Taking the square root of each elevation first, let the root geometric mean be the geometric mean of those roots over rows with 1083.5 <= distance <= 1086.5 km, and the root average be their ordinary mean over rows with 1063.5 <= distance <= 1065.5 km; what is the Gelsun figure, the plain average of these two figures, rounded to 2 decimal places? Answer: 1.91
